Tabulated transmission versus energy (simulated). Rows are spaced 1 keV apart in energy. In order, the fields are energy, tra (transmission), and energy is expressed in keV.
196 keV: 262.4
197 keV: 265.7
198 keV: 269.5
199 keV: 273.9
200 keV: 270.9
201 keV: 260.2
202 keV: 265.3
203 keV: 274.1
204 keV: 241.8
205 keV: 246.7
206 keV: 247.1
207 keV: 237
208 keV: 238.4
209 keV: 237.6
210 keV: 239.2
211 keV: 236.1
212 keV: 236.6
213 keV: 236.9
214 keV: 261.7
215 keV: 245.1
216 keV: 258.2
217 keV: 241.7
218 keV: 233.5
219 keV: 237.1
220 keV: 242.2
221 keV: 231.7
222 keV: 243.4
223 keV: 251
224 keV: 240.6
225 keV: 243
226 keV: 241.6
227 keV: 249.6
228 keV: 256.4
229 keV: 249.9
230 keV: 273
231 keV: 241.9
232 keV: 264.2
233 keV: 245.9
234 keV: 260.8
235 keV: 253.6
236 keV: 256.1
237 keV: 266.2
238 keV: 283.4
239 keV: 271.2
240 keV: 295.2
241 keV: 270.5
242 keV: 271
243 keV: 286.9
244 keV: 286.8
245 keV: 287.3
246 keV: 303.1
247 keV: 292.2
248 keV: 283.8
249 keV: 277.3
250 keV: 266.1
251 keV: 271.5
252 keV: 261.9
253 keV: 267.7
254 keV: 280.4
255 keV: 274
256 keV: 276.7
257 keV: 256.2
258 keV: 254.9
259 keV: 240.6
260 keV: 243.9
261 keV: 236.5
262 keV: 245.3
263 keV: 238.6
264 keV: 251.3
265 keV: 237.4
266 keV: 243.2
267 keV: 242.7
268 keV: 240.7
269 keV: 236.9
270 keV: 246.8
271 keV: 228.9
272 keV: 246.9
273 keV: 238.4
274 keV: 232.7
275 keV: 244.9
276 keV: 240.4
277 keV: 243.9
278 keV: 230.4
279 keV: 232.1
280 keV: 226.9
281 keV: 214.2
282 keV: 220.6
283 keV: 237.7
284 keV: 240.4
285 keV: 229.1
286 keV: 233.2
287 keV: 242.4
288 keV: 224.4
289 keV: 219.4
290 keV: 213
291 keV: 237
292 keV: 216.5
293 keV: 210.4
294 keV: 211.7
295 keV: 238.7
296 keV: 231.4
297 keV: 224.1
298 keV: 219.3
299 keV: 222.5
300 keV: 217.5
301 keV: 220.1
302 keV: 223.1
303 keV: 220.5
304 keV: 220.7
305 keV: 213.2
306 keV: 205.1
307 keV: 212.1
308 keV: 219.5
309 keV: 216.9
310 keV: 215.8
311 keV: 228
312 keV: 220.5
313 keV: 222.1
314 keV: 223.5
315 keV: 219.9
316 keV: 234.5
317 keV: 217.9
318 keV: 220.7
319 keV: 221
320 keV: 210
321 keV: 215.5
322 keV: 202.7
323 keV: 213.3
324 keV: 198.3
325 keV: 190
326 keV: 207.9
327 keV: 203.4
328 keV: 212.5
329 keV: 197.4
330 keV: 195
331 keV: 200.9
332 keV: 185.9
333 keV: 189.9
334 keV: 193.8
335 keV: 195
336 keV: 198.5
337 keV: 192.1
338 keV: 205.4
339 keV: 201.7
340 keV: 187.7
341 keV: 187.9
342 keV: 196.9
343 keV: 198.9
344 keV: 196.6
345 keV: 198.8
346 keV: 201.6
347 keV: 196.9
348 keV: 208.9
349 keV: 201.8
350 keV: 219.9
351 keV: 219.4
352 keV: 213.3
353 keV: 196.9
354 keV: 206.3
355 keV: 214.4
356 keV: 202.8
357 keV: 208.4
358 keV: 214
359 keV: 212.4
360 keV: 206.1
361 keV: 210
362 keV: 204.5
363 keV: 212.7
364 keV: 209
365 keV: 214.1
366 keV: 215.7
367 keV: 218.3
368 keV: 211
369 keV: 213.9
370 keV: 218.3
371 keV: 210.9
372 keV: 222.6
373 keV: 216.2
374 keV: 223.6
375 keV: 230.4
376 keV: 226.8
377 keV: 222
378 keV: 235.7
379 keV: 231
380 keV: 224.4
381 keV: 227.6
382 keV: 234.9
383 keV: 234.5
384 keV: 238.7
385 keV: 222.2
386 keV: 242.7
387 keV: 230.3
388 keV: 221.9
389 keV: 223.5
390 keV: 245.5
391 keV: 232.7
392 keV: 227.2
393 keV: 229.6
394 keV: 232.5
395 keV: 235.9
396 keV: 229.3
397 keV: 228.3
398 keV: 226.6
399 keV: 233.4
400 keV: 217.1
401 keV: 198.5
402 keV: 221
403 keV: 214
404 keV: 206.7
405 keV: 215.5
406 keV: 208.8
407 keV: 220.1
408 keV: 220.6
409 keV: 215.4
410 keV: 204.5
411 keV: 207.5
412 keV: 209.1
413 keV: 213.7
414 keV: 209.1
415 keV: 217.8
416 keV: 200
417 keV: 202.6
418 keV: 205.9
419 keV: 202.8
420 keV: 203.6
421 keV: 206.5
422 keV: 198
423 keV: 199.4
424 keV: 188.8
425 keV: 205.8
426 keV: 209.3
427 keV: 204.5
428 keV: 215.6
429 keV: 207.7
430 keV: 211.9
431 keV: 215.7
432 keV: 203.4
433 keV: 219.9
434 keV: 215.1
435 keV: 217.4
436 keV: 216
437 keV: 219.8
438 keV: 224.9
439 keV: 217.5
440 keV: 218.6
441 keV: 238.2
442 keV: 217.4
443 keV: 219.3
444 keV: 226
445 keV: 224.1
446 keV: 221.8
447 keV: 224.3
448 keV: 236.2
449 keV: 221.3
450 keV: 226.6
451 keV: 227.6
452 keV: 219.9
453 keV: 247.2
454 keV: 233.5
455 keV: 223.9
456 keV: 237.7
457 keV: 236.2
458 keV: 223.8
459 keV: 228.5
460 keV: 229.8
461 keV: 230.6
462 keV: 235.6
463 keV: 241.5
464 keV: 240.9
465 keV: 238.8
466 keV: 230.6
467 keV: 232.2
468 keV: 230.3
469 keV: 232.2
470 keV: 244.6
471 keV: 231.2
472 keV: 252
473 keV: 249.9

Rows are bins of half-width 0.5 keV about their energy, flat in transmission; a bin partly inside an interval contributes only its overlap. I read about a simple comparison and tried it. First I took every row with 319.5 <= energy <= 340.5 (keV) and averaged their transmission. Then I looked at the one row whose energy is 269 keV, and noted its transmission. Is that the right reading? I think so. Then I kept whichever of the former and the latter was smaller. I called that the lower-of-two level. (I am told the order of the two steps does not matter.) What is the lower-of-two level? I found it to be 200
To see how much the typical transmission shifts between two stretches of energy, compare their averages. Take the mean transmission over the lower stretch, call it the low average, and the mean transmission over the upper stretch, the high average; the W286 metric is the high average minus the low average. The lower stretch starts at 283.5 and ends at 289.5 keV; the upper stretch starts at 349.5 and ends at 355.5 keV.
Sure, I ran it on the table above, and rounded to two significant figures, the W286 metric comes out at -20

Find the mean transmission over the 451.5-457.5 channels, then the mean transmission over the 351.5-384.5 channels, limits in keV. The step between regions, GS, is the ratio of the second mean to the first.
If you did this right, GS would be 0.934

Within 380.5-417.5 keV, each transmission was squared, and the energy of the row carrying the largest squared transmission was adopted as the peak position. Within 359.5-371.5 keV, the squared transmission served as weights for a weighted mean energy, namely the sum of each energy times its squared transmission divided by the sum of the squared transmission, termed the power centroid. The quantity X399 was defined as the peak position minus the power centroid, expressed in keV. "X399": 24.4 keV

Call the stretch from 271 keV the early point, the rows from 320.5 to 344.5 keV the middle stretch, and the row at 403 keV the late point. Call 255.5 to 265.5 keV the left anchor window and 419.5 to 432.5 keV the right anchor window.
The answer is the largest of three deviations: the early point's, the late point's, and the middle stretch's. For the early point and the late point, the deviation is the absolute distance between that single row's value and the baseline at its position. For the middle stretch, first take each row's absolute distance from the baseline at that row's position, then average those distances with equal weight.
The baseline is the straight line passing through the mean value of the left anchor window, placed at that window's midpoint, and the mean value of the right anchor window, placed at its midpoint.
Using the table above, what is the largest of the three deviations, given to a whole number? 31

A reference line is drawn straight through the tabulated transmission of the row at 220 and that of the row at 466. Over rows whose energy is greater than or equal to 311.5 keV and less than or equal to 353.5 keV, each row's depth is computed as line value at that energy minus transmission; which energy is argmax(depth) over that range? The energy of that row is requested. 332 keV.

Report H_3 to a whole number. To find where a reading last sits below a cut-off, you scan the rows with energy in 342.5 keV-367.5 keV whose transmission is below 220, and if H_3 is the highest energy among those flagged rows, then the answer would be 367 keV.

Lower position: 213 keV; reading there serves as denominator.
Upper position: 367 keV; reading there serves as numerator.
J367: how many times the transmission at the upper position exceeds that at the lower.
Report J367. 0.92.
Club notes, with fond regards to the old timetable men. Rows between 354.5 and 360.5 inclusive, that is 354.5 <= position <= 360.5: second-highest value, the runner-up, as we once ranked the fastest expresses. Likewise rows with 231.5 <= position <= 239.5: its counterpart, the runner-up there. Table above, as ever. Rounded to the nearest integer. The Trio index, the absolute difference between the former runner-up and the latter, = 57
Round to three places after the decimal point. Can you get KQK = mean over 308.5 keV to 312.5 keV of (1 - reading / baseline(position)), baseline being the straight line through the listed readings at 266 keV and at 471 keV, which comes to 0.084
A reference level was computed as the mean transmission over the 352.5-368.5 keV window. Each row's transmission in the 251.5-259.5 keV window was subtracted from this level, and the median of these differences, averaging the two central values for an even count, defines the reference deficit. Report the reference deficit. -55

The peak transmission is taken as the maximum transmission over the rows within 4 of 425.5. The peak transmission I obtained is 215.6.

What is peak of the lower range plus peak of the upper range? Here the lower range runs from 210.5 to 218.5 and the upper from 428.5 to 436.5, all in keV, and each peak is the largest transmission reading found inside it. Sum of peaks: 482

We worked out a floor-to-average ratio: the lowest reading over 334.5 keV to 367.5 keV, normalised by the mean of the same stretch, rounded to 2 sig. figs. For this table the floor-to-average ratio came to 0.92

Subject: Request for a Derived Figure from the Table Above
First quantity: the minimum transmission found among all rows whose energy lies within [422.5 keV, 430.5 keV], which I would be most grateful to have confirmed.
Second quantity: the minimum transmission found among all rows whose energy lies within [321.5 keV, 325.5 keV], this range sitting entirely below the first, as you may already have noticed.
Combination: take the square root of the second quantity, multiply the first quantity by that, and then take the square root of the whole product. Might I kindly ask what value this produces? 51.0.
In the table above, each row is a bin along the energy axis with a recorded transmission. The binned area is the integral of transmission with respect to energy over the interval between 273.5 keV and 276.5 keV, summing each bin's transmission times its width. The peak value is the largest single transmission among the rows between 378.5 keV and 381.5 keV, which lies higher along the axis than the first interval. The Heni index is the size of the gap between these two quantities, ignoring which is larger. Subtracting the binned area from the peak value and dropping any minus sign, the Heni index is 487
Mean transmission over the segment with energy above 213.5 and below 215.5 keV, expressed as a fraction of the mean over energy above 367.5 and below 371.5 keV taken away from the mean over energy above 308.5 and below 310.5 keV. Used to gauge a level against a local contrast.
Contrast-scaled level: 90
